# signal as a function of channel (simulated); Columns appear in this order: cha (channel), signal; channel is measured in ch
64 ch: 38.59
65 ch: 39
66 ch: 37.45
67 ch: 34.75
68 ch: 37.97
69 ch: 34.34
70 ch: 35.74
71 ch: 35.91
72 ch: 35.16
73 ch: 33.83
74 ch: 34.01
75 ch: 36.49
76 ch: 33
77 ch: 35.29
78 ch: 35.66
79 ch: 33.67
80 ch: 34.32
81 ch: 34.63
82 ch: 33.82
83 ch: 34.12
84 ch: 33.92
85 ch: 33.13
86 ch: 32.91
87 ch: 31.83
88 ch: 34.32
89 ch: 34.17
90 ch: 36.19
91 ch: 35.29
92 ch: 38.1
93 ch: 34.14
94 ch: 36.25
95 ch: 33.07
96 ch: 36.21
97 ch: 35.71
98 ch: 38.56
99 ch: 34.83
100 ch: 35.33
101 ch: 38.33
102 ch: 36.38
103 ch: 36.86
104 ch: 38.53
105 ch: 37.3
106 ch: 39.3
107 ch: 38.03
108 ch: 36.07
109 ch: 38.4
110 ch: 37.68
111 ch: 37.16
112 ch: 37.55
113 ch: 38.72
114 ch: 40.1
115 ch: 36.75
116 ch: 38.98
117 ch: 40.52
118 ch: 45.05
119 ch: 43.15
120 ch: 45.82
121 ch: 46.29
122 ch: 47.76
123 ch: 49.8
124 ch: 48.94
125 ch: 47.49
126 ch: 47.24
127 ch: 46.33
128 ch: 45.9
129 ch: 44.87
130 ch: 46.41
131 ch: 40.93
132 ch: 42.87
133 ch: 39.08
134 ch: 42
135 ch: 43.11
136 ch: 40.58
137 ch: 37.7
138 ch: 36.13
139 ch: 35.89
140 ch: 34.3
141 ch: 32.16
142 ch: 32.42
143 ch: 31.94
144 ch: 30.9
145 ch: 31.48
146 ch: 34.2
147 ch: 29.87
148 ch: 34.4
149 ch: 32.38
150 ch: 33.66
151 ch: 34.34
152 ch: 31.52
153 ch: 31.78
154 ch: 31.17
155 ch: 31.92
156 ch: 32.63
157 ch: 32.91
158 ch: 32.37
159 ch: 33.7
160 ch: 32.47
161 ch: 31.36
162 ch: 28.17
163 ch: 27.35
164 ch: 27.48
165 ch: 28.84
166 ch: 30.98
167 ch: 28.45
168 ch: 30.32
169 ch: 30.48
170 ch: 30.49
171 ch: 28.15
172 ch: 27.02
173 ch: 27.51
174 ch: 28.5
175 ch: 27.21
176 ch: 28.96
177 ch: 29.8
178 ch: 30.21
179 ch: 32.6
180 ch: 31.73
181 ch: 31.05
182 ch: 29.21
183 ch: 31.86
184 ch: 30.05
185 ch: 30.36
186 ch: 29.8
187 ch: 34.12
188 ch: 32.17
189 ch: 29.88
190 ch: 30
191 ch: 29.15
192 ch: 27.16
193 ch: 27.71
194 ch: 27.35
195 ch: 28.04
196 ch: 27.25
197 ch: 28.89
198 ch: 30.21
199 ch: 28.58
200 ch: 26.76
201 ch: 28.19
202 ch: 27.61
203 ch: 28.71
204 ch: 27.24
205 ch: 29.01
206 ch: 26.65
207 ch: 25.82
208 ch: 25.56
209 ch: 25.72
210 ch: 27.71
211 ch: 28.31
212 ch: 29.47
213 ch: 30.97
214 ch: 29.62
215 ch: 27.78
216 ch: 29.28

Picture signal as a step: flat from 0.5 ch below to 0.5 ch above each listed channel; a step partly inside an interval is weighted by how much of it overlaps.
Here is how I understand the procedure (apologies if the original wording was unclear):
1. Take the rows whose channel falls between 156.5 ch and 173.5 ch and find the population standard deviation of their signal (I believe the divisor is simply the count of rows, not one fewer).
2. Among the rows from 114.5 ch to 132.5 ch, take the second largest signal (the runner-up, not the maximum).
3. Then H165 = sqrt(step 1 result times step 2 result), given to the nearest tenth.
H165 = 10.2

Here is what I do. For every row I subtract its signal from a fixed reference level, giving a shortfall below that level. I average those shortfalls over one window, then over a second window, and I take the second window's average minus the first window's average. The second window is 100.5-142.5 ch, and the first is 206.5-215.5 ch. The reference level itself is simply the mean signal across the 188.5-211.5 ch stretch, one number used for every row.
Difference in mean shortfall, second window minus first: -13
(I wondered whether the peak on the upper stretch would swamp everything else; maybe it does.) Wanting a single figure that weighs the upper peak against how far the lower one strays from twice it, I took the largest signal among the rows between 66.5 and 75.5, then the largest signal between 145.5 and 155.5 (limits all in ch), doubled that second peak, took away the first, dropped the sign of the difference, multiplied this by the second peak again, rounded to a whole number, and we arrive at 1061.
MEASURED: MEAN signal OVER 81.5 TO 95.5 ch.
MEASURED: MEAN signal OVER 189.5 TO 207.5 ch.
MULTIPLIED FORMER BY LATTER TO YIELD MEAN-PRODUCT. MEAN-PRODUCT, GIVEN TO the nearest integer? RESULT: 963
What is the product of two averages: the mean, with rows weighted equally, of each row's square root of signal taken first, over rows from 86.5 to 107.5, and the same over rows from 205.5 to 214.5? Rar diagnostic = 32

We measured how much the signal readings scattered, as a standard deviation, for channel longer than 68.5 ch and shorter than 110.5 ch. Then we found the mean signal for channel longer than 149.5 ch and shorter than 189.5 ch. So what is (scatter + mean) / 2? 16.2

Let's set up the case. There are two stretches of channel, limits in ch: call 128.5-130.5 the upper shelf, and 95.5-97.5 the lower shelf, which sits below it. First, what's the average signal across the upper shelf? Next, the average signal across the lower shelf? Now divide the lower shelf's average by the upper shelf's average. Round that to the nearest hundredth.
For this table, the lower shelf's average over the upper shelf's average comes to 0.79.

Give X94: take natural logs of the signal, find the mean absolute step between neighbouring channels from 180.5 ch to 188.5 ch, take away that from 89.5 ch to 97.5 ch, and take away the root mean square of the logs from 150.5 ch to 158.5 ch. -3.48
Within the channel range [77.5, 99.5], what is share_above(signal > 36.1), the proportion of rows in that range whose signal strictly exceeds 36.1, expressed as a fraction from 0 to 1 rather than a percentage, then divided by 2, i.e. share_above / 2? 0.11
